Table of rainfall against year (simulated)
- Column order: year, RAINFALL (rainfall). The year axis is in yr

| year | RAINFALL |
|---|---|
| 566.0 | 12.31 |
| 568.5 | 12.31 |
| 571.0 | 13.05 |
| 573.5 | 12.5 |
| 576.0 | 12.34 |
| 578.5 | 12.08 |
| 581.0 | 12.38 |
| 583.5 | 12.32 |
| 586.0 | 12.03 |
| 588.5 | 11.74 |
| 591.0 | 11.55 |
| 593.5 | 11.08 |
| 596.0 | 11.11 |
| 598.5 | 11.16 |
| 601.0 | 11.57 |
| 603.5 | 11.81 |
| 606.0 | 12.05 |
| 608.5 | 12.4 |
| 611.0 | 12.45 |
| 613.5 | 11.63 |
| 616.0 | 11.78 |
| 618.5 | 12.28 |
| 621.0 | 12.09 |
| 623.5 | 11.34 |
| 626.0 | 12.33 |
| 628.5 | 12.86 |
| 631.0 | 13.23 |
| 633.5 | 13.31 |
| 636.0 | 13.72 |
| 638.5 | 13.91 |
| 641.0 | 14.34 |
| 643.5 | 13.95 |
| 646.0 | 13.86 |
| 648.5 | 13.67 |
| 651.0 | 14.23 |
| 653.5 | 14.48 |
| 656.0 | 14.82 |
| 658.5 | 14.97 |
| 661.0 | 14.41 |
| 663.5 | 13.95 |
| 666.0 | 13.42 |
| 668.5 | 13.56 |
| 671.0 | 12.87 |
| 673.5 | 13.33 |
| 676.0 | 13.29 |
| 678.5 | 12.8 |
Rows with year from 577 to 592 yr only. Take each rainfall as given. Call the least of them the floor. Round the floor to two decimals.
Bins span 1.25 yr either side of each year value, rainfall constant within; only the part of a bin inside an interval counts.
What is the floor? 11.55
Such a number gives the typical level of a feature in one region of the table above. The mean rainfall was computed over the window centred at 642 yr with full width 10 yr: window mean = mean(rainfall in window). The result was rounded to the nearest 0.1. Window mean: 14.0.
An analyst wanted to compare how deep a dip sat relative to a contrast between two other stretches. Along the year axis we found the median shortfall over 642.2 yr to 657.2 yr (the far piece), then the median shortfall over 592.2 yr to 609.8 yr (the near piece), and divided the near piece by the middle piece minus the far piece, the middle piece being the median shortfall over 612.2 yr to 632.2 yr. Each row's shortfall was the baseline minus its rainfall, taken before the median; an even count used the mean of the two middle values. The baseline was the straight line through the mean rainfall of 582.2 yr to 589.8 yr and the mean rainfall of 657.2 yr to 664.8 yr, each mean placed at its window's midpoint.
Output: 0.8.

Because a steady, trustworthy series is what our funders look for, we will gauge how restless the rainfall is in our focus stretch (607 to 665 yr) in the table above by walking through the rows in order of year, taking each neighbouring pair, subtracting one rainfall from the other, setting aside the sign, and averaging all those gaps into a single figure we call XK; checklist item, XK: 0.38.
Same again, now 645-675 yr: 0.39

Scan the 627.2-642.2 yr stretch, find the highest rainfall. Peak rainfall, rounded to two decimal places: 14.34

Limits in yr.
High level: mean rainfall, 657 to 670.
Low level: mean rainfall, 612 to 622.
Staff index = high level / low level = 1.18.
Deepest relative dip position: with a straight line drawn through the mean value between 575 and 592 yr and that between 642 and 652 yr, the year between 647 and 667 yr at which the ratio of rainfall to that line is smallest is 666.0 yr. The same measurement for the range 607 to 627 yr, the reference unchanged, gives 623.5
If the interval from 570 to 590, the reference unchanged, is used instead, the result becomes 588.5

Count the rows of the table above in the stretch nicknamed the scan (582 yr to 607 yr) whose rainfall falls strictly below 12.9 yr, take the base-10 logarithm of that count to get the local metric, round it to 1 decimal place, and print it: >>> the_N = 1.0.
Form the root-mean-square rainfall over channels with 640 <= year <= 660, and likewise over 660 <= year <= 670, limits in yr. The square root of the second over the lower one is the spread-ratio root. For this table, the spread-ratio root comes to 0.98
